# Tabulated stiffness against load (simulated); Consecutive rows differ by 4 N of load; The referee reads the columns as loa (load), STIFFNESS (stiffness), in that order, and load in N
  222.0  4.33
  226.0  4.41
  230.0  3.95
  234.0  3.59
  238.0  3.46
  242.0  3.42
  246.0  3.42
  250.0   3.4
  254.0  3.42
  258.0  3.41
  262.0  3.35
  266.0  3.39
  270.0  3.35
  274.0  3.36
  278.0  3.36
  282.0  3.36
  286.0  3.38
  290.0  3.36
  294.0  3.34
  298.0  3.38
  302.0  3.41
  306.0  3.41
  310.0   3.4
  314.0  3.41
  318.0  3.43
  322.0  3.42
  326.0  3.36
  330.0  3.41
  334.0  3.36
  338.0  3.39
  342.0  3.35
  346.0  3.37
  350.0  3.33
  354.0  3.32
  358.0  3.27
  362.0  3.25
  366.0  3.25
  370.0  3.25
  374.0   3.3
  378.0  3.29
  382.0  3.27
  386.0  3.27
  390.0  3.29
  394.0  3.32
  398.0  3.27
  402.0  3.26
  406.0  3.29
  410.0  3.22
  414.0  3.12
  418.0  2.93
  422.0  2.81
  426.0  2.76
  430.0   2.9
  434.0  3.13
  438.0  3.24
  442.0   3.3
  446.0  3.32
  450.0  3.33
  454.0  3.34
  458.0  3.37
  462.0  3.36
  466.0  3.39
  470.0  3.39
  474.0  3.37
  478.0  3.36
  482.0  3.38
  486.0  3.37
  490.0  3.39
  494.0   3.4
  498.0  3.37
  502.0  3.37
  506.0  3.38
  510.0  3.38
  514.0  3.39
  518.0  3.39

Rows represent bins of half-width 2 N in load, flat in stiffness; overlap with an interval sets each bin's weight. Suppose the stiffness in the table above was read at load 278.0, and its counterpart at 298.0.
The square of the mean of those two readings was 11.4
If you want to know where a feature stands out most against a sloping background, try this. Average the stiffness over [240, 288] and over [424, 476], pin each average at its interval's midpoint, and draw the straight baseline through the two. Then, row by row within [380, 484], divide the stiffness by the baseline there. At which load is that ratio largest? 470.0 N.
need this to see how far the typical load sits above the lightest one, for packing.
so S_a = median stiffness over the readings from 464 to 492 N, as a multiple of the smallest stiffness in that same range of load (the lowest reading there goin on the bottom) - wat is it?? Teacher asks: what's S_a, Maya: 1.01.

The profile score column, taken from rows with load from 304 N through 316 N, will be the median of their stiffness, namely 3.41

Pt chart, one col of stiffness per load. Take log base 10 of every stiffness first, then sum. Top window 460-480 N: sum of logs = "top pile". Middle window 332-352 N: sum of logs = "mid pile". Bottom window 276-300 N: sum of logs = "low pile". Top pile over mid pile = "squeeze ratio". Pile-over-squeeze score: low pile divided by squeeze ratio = 3.1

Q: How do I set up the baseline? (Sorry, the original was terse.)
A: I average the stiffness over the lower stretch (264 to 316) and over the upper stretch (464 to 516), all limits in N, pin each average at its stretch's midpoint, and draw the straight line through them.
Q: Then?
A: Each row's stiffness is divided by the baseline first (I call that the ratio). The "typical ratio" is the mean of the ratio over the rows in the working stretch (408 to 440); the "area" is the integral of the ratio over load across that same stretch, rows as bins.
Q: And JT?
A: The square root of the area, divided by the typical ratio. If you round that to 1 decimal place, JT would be 6.0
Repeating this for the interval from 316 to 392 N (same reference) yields 8.8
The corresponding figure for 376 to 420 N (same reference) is 6.8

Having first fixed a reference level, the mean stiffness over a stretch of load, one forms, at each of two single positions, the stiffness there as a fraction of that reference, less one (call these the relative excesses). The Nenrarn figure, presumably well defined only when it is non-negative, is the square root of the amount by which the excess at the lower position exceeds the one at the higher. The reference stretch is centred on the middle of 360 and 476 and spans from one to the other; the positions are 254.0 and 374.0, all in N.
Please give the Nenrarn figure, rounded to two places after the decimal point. 0.19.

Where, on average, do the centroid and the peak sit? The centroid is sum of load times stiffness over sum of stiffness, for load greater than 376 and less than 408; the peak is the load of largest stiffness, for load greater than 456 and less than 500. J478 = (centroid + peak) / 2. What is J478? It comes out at 443.0 N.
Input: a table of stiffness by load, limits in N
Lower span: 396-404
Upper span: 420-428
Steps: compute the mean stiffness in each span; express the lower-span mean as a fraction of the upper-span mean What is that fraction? 1.17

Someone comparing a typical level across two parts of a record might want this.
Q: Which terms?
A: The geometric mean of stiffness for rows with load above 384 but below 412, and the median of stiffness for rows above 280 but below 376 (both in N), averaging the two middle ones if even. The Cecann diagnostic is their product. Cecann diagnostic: 11.0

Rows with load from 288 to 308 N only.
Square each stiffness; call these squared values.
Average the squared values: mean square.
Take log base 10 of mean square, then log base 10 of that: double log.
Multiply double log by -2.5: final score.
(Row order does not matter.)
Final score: -0.061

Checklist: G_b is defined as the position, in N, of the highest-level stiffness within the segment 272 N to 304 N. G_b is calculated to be 302.0 N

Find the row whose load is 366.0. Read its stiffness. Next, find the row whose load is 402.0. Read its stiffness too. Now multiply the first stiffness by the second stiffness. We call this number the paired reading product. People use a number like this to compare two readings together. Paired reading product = 10.6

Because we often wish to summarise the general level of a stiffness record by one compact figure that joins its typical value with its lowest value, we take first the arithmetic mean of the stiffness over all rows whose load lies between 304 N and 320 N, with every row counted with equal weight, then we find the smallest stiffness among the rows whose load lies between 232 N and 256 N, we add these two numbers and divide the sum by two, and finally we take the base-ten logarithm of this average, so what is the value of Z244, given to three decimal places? 0.532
